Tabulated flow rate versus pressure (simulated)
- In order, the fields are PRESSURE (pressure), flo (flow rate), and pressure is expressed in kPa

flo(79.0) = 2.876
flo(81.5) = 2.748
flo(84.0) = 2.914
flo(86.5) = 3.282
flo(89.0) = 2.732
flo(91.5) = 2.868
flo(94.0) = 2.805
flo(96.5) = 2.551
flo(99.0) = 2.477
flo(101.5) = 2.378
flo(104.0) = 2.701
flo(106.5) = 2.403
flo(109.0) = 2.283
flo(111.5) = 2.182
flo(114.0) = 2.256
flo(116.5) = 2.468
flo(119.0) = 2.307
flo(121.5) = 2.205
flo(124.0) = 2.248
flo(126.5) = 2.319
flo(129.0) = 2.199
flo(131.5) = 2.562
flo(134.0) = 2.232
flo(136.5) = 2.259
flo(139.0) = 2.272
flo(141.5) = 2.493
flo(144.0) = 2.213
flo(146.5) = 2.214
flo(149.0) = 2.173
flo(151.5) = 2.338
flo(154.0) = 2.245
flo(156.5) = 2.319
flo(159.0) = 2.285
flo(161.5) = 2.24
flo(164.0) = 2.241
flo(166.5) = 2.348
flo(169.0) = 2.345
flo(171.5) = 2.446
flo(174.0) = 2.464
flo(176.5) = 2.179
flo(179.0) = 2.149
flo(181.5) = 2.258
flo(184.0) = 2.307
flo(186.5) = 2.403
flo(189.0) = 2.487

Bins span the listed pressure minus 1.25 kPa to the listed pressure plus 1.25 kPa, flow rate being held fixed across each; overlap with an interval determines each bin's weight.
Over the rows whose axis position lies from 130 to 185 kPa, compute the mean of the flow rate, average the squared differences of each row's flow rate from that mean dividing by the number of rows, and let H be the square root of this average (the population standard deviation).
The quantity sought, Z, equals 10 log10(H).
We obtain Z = -10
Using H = 0.106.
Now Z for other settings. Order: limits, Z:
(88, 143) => -7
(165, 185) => -10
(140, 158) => -10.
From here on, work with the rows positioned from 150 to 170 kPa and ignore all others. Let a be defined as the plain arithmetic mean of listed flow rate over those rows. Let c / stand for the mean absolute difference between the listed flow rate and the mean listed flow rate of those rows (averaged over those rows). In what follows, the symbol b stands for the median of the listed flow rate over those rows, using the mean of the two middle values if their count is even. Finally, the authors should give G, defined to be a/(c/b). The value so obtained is 125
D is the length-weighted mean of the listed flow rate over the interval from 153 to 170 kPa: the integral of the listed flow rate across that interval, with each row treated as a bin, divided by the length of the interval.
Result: 2.29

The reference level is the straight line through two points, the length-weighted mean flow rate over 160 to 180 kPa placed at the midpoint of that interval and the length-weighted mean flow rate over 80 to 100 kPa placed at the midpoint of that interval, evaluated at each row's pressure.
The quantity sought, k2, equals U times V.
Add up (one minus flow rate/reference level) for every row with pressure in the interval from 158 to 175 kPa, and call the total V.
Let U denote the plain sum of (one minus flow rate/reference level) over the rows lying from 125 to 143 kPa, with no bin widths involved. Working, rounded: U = 0.54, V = -0.04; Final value -0.02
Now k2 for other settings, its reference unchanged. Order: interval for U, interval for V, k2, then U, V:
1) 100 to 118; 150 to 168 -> 0.19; 0.79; 0.25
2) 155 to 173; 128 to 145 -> 0.04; 0.07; 0.54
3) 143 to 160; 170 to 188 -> -0.10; 0.47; -0.21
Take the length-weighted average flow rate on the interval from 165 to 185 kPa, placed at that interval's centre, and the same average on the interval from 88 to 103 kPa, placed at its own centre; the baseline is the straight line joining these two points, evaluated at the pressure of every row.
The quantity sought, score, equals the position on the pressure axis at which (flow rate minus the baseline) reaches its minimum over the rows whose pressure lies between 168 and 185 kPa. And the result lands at 179.0 kPa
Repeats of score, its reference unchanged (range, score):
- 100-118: 111.5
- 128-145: 129.0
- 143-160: 149.0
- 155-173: 161.5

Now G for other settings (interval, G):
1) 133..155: 79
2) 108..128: 85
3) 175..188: 67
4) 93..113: 37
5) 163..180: 52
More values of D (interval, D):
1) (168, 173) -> 2.40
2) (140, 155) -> 2.28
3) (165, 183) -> 2.31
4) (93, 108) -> 2.54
